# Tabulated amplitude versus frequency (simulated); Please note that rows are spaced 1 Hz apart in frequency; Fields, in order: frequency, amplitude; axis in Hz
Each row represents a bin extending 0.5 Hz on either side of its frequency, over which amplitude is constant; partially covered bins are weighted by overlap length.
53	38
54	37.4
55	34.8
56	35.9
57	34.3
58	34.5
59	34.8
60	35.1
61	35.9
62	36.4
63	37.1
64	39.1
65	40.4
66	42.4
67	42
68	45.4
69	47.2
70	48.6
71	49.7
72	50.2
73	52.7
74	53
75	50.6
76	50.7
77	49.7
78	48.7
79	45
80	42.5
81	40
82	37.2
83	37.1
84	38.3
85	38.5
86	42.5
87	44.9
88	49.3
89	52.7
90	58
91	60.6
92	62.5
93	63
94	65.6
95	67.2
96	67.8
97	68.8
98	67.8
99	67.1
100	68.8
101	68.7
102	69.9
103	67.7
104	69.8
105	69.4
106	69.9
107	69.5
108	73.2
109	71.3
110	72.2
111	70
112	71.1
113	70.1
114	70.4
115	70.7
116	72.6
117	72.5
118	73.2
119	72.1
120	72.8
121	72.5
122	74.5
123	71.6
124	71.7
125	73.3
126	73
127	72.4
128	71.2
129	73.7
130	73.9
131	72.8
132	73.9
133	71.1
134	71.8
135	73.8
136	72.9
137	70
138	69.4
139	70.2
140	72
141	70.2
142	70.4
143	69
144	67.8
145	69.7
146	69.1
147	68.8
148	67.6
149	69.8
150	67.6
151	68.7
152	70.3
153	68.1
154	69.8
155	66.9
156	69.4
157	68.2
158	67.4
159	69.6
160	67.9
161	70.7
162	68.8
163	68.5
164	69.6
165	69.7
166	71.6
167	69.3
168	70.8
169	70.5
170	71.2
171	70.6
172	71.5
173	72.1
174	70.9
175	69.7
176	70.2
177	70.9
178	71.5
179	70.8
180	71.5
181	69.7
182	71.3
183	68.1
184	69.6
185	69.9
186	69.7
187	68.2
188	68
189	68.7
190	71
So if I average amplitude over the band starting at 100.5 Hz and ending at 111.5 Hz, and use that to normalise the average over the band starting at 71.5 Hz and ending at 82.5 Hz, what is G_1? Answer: 0.67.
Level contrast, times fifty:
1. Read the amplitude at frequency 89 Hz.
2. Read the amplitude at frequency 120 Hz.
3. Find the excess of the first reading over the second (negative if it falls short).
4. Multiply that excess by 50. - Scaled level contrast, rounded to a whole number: -1005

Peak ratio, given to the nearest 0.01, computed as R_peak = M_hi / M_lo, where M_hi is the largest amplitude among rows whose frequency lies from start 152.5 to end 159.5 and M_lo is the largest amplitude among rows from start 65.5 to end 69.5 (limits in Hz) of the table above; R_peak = 1.48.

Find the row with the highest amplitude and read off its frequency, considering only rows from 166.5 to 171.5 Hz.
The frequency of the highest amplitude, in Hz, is 170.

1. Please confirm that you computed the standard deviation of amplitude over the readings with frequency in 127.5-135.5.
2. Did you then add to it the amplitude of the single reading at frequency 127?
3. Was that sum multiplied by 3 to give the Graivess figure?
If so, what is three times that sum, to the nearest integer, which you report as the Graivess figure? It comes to 221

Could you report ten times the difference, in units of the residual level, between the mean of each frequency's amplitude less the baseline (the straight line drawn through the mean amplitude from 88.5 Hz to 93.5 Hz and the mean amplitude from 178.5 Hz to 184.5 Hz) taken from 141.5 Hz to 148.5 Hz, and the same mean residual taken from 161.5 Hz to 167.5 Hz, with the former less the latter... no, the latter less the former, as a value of -17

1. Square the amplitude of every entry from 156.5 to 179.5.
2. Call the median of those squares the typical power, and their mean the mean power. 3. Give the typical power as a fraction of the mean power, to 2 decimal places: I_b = 1.01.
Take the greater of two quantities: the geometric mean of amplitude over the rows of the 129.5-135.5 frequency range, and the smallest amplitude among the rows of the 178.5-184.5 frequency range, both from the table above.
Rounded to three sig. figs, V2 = 72.9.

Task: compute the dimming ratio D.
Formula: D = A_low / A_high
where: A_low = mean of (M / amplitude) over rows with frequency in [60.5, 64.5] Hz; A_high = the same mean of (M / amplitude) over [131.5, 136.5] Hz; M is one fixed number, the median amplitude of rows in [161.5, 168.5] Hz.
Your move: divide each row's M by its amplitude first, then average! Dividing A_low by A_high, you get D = 1.96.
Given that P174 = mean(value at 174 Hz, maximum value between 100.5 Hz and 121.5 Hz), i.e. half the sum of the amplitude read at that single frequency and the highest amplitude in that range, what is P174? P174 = 72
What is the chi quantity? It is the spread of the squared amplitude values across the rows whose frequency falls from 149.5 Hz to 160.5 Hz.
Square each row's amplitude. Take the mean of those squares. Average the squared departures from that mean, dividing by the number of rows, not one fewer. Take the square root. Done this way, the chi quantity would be 144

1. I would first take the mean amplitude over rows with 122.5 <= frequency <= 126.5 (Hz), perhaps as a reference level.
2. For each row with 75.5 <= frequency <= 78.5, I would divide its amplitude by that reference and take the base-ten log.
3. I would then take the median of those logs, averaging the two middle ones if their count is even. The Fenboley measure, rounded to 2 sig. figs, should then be -0.16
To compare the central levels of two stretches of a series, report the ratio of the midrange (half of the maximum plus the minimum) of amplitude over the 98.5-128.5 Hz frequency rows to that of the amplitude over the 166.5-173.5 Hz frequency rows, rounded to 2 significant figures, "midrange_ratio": 1.0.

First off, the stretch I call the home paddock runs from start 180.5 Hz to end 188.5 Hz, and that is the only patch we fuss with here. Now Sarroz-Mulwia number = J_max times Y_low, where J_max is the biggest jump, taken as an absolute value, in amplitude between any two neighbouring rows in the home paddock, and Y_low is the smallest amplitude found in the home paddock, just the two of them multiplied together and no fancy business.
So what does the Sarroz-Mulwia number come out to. 218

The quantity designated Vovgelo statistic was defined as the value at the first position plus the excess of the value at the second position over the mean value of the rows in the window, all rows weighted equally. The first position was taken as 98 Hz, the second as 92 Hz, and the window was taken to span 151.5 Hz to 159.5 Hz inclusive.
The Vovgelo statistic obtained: 62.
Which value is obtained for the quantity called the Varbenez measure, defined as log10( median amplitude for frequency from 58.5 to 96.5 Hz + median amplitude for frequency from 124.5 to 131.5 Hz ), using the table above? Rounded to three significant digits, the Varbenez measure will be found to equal 2.08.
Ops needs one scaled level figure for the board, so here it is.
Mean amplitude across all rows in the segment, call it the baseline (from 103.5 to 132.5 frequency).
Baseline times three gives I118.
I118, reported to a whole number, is 216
